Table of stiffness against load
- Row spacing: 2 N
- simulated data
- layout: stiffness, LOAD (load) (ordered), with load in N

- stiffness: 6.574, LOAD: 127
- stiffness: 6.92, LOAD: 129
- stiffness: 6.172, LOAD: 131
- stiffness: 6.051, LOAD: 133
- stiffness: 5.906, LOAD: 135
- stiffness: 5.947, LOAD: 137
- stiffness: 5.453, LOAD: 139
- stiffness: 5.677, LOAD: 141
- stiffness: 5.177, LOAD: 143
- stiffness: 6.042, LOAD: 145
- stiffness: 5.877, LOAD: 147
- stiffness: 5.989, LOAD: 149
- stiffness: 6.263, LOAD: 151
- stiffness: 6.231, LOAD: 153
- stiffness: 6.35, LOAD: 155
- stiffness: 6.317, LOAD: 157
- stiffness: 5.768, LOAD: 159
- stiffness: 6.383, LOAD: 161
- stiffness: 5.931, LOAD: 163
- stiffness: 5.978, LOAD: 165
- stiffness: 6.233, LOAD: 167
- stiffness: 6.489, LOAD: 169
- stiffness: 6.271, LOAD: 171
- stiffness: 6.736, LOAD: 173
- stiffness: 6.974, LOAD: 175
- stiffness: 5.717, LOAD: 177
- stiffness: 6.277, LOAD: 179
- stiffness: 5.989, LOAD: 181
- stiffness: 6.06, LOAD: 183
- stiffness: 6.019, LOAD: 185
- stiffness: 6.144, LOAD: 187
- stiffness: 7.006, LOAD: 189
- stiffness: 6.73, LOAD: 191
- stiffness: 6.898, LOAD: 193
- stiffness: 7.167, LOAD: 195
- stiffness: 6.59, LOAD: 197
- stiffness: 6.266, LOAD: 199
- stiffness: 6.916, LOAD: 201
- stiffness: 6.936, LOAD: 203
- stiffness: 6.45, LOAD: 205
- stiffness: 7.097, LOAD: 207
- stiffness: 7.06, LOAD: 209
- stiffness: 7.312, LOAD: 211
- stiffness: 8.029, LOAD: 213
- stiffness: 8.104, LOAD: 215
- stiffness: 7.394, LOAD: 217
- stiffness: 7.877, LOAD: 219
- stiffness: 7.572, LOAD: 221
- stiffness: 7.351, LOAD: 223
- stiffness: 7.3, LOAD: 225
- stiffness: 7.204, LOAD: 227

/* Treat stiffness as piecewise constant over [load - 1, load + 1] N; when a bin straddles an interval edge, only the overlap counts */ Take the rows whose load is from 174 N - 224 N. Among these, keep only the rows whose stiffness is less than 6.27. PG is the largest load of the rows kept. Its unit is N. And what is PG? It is 199 N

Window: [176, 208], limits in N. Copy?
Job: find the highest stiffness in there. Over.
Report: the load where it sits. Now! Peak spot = 195 N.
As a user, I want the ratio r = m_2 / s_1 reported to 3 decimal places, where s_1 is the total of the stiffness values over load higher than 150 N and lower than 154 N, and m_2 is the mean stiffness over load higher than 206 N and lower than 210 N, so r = 0.567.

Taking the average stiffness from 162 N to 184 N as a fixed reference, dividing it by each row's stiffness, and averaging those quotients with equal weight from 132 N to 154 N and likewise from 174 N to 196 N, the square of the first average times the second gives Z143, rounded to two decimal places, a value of 1.10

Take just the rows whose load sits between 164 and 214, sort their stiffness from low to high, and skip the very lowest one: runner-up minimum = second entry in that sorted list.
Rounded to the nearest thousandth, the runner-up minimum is 5.978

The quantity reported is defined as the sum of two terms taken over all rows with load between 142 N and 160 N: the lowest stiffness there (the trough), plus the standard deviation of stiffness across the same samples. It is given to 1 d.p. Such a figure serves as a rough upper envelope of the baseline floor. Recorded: 5.5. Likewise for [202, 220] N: 7.0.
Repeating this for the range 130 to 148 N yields 5.5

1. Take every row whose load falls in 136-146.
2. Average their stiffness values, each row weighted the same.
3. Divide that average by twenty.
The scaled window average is 0.28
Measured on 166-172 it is 0.32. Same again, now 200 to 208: 0.34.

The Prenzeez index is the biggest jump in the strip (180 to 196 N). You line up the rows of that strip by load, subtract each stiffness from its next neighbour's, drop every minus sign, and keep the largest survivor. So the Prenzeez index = 0.86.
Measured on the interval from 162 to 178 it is 1.26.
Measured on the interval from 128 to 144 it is 0.75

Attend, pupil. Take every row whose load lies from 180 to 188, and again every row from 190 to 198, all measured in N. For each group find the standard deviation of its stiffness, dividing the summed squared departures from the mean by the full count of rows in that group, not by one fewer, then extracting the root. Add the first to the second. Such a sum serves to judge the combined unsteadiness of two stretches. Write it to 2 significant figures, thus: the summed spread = 0.27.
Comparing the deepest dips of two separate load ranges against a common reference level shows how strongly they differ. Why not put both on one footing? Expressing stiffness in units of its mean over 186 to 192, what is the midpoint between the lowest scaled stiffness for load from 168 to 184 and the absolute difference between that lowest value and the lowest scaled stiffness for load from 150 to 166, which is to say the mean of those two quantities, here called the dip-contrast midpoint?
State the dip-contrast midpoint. 0.44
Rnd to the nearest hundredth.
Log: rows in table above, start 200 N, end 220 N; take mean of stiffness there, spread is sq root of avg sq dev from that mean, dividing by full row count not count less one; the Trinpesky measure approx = 0.51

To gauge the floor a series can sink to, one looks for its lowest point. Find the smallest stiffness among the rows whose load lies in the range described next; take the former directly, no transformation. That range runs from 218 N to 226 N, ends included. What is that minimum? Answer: 7.3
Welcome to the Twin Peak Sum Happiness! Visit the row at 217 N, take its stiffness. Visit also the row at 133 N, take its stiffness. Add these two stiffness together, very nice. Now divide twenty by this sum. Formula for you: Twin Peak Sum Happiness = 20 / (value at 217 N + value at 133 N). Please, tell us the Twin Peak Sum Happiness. 1.49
